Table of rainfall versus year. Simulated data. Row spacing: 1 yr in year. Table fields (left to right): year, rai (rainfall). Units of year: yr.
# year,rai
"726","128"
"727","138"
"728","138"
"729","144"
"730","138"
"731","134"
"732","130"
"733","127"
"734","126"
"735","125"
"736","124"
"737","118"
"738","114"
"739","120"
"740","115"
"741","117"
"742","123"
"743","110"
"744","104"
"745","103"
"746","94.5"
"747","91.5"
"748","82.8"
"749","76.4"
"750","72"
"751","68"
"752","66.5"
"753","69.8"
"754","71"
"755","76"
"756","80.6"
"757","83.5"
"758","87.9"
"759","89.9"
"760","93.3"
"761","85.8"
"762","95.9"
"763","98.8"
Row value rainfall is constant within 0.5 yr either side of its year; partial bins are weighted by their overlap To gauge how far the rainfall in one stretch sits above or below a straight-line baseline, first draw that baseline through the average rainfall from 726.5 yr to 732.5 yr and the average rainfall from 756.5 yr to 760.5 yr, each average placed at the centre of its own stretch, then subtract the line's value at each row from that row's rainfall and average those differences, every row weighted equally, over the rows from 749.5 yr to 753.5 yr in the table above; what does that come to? -31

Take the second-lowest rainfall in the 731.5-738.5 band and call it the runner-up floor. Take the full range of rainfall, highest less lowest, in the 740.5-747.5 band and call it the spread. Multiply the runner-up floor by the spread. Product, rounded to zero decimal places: 3717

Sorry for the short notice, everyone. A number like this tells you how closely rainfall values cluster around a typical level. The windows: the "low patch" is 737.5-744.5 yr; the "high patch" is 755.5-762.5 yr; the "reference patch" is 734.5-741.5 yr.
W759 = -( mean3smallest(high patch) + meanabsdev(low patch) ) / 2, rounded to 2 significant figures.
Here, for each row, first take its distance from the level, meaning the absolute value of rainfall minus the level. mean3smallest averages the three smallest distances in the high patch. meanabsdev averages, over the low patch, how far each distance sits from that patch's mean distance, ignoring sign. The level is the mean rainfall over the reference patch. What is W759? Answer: -15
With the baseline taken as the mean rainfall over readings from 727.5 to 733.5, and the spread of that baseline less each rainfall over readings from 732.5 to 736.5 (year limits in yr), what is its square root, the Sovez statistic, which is 1.1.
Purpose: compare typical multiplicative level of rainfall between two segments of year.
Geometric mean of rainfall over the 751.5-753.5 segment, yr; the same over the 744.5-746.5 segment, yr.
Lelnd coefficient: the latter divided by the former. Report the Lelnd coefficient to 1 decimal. 1.4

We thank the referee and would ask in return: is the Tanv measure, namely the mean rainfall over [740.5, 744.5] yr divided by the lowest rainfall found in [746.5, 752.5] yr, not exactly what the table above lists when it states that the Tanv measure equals 1.7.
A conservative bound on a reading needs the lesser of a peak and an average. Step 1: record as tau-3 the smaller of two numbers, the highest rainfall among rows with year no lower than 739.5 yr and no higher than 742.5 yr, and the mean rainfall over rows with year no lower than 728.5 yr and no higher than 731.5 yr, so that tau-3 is 123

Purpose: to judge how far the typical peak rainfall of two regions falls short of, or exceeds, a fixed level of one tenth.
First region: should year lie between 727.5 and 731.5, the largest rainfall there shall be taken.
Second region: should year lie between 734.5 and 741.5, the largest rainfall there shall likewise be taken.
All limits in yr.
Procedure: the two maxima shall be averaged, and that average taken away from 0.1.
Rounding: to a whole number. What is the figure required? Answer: -134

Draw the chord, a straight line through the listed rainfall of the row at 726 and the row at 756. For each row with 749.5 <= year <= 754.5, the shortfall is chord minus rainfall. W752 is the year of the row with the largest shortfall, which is 751 yr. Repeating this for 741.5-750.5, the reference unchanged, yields 750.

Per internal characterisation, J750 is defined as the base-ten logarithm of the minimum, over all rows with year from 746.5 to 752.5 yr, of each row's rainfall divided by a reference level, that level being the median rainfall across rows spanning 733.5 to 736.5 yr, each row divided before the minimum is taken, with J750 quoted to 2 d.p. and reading -0.27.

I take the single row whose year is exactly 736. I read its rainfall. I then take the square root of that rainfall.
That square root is 11.1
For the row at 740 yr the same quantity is 10.7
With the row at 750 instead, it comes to 8.5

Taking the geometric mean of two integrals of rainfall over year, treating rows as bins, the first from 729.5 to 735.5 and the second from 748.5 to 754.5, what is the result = 575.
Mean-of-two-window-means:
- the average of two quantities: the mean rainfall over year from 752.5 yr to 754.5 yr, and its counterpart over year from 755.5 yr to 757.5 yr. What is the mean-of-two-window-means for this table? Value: 76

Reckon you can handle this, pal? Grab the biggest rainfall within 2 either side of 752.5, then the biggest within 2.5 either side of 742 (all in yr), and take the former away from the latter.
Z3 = 52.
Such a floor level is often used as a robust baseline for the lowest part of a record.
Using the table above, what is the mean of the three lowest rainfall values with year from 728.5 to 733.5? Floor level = 130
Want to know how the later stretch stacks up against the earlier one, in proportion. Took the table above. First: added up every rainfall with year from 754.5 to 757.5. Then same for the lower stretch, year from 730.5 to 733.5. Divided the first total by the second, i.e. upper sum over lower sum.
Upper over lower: 0.61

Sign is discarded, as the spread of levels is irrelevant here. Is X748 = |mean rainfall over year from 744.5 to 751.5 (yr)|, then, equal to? 84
